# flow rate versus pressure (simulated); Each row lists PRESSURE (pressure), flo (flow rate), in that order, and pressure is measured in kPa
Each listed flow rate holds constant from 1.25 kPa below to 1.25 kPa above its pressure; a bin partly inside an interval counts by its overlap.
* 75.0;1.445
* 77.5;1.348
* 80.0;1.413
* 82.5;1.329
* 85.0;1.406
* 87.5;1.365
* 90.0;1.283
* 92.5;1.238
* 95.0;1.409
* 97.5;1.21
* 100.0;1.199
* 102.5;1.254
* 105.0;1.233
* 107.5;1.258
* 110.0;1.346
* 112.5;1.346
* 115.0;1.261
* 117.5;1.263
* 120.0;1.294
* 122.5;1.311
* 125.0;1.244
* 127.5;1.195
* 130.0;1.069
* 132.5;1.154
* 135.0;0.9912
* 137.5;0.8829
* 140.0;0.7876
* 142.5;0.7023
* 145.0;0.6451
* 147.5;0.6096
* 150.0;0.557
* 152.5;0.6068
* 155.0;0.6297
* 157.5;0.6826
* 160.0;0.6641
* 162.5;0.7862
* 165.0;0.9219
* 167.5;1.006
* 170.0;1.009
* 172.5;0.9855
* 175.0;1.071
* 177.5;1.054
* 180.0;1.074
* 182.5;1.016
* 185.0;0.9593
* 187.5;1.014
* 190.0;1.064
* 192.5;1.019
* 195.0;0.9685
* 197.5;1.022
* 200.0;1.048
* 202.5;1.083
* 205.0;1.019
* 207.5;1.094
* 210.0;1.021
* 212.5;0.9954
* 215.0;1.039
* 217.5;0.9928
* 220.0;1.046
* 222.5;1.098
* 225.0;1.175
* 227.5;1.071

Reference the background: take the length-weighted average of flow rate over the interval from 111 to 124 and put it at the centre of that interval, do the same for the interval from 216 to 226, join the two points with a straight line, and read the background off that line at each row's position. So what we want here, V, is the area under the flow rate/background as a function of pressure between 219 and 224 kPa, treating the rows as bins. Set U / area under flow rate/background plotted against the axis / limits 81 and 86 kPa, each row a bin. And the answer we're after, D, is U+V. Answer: 10.0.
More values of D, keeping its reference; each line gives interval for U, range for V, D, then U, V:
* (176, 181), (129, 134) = 8.9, 4.57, 4.38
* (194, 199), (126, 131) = 8.9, 4.43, 4.49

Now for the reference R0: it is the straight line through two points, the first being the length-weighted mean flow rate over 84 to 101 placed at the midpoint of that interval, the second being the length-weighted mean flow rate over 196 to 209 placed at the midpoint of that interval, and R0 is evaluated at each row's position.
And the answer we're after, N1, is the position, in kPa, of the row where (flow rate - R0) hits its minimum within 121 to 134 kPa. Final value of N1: 130.0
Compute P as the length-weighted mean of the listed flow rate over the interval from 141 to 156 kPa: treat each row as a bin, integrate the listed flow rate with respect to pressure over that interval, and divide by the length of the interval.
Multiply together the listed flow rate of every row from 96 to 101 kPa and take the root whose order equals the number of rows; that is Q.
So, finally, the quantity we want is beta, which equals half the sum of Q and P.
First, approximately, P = 0.6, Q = 1.20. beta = 0.92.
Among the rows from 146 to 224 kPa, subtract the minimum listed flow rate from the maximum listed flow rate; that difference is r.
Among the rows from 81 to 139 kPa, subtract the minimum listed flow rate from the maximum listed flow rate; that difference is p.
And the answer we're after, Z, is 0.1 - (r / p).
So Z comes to -0.93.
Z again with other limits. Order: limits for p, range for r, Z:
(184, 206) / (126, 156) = -5.06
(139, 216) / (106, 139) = -0.76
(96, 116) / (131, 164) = -3.96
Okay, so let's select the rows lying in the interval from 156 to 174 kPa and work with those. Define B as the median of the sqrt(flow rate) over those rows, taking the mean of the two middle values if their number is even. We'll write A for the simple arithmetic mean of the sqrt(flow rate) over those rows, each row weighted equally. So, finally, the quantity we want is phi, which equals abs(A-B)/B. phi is 0.035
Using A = 0.93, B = 0.96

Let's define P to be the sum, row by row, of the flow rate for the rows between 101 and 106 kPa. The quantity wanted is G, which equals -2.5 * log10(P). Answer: -0.99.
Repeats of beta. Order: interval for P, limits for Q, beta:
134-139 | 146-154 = 0.76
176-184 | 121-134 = 1.12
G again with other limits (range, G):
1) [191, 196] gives -0.75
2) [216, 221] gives -0.77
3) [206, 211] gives -0.81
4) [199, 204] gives -0.82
